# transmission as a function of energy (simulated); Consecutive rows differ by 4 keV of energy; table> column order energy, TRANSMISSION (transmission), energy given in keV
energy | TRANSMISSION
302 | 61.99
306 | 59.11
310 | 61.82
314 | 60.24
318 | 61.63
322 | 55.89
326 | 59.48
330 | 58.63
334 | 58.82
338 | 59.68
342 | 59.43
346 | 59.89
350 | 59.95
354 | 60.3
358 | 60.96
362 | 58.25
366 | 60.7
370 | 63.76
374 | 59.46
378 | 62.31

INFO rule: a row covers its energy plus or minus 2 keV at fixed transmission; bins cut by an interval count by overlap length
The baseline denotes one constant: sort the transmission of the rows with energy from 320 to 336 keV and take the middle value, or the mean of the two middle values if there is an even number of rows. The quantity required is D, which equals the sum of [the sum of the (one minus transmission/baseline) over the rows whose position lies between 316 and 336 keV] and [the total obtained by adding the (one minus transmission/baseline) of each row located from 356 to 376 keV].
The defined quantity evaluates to -0.176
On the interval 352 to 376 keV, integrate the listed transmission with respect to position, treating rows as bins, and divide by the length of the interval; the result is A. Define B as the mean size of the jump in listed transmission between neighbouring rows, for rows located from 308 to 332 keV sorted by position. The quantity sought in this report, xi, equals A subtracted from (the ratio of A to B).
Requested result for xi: -38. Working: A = 60.6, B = 2.6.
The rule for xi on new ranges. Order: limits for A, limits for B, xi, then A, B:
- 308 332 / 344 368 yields -12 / 59.6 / 1.2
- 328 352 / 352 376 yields -37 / 59.4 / 2.6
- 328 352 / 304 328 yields -40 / 59.4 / 3.0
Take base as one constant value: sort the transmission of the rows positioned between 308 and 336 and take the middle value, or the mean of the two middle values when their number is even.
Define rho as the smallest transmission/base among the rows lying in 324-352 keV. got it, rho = 0.986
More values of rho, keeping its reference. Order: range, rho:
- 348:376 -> 0.979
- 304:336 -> 0.940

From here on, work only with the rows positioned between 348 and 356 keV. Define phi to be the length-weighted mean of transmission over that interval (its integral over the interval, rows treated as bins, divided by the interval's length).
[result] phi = 60.1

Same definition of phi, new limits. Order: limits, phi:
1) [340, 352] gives 59.8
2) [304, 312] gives 60.5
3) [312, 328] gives 59.3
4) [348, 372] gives 60.7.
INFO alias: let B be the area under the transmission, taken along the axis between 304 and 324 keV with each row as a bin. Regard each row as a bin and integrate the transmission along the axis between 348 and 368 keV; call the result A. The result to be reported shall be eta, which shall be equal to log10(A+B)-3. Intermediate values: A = 1201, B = 1195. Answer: 0.379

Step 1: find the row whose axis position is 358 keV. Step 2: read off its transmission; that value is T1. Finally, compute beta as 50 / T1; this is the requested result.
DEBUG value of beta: 0.820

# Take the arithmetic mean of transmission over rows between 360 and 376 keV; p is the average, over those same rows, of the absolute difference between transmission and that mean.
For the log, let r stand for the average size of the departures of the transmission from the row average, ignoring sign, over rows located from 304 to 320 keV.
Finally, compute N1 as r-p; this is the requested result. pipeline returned -0.7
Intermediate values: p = 1.7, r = 1.0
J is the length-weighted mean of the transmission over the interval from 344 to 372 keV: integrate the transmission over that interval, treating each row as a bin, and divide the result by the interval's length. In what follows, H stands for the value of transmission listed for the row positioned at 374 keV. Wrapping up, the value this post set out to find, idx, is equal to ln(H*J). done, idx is 8.189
